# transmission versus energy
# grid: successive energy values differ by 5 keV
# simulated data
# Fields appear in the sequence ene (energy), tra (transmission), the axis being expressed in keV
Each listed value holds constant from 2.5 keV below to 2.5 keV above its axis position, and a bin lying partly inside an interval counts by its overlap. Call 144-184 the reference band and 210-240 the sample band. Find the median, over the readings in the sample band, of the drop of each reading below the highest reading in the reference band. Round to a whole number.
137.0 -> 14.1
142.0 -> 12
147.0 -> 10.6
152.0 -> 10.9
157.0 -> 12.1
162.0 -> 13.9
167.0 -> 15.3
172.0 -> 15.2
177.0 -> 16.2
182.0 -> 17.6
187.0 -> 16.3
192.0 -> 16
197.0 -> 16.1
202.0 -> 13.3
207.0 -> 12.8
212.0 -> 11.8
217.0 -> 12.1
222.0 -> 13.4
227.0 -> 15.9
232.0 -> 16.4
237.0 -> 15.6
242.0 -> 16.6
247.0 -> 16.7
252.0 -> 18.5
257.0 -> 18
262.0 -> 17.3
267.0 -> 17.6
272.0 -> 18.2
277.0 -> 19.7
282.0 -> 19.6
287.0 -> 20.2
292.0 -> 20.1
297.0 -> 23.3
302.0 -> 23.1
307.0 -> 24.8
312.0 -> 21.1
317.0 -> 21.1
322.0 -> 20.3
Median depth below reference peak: 3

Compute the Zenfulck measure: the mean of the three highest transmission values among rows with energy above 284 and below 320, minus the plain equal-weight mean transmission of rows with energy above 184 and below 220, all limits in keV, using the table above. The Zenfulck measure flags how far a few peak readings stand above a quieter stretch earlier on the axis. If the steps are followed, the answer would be 10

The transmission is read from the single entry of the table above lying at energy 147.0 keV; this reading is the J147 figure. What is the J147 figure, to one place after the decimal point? 10.6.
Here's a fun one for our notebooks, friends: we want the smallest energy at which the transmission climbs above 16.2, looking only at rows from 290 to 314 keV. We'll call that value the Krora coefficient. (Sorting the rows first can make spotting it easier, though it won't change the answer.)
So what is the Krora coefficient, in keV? 292.0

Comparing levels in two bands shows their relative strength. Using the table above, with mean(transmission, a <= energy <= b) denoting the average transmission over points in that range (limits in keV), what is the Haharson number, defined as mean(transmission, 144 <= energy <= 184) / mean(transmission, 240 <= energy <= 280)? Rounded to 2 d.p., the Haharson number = 0.78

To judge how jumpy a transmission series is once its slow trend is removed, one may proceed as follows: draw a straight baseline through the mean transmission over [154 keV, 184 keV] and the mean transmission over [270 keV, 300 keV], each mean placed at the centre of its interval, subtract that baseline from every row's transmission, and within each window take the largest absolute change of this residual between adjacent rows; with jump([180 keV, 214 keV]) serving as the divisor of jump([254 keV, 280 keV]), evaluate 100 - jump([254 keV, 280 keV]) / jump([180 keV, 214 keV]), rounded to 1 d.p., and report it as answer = 99.6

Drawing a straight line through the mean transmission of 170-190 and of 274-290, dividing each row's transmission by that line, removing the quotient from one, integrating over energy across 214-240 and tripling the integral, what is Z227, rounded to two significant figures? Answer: 14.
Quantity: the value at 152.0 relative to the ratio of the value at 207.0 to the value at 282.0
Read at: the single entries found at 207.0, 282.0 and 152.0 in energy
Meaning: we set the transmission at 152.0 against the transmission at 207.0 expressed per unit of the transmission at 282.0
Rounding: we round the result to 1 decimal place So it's 16.7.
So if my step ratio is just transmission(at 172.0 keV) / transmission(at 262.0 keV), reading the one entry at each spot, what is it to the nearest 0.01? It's 0.88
